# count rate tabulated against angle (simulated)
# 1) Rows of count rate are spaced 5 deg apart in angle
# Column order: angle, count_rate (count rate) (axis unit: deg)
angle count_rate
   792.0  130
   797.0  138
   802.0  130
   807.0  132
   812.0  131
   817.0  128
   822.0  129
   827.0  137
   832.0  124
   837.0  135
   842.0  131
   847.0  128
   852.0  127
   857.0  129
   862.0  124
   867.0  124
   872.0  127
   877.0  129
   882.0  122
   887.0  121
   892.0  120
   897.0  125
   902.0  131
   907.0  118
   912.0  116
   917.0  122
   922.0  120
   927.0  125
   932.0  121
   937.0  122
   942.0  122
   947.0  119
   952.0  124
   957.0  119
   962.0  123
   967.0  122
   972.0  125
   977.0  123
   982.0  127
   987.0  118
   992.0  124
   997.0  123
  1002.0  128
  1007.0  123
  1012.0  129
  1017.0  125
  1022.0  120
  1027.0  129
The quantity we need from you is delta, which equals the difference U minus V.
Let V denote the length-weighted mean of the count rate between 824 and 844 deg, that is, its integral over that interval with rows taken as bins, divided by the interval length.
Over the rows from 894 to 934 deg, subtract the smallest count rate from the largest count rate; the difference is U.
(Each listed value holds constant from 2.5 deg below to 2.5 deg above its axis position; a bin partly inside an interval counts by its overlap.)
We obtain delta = -117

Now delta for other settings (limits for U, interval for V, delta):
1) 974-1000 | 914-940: -113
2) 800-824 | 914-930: -118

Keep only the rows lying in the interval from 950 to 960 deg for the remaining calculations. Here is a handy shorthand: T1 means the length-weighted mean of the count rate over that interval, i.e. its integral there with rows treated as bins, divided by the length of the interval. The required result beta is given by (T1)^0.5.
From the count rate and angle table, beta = 11.0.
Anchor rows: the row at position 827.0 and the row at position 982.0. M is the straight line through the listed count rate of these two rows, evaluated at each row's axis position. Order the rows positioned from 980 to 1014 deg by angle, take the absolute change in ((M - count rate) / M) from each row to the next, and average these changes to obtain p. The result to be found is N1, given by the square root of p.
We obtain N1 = 0.206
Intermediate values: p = 0.042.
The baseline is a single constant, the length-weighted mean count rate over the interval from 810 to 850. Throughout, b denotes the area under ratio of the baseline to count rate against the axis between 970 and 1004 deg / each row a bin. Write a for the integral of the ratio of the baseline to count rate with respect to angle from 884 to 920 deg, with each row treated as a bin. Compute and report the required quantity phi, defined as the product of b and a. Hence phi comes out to 1380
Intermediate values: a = 38.6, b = 35.8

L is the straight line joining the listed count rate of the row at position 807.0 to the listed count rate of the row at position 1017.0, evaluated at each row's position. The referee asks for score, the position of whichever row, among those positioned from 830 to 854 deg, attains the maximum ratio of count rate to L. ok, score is 837.0 deg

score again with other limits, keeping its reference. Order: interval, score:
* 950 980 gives 972.0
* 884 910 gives 902.0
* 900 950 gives 902.0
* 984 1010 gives 1002.0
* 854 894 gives 877.0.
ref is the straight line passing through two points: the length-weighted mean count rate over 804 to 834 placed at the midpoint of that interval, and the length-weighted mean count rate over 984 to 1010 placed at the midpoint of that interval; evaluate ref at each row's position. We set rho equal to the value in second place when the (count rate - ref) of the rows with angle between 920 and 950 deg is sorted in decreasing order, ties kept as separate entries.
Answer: -4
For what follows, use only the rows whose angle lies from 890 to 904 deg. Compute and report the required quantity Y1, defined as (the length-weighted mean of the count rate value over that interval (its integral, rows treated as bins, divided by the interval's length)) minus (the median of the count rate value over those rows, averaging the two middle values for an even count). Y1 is 0.3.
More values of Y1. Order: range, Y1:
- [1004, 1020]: 0.6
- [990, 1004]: 0.9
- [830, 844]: -0.8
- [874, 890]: 2.0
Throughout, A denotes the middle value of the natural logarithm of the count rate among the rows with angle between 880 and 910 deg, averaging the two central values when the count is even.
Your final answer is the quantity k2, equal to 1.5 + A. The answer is 6.30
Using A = 4.80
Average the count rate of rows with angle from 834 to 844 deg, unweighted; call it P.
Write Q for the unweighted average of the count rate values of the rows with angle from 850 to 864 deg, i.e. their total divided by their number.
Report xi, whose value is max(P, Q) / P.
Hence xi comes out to 1.00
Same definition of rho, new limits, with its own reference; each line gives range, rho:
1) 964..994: 1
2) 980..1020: 5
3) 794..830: 7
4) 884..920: -2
